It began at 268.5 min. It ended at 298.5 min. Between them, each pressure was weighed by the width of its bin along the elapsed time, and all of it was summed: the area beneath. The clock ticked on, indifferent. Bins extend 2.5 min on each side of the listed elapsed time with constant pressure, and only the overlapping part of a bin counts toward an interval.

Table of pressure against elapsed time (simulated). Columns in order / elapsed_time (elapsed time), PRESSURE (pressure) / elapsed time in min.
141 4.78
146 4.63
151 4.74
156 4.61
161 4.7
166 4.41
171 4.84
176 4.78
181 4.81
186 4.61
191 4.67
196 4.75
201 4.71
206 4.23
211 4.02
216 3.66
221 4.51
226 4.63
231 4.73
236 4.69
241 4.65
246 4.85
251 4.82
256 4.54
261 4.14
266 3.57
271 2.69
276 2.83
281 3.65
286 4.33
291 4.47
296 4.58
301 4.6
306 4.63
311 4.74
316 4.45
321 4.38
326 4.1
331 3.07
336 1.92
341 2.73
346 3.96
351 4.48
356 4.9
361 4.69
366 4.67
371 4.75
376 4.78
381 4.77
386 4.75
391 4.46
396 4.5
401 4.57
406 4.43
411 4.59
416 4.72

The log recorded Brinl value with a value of 113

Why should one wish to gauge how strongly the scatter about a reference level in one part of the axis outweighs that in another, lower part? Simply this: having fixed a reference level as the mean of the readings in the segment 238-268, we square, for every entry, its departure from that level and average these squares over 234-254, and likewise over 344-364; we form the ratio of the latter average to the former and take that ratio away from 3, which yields 2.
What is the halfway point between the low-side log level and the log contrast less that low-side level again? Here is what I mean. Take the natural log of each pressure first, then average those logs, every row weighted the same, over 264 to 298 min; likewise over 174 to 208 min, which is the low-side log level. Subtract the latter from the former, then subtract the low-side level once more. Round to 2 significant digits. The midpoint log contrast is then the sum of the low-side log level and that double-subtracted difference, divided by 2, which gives -0.12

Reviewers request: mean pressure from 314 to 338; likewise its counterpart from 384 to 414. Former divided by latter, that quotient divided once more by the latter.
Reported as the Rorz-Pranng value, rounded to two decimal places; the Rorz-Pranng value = 0.17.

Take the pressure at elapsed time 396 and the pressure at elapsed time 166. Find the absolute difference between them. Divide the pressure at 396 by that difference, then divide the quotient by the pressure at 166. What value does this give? 11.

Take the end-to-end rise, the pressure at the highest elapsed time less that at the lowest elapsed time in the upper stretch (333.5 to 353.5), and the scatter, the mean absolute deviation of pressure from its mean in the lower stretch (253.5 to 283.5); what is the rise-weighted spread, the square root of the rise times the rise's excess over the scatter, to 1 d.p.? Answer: 2.3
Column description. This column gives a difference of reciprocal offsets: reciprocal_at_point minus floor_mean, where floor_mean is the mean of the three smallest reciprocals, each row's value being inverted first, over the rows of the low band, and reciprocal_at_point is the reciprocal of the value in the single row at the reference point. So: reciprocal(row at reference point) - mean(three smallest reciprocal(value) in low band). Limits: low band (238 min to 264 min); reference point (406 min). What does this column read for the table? 0.016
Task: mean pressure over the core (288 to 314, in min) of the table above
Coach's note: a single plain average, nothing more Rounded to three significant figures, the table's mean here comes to 4.60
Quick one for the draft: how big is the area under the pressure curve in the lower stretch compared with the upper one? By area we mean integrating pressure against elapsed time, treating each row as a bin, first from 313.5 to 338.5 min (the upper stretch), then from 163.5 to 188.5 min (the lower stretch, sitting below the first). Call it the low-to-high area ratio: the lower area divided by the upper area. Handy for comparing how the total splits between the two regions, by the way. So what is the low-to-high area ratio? 1.3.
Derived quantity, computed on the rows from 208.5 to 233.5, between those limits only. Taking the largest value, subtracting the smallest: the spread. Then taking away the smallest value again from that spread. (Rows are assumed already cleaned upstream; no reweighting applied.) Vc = -2.6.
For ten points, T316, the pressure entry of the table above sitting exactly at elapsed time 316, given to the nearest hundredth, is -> 4.45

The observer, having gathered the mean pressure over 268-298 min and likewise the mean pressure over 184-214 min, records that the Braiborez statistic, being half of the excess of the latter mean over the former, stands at 0.37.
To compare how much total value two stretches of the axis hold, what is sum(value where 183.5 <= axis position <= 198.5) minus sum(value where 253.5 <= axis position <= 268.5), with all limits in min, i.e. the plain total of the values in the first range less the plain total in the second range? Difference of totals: 1.8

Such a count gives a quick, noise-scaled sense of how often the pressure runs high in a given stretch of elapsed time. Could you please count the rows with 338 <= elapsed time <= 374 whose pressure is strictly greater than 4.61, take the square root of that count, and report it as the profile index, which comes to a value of 2.00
